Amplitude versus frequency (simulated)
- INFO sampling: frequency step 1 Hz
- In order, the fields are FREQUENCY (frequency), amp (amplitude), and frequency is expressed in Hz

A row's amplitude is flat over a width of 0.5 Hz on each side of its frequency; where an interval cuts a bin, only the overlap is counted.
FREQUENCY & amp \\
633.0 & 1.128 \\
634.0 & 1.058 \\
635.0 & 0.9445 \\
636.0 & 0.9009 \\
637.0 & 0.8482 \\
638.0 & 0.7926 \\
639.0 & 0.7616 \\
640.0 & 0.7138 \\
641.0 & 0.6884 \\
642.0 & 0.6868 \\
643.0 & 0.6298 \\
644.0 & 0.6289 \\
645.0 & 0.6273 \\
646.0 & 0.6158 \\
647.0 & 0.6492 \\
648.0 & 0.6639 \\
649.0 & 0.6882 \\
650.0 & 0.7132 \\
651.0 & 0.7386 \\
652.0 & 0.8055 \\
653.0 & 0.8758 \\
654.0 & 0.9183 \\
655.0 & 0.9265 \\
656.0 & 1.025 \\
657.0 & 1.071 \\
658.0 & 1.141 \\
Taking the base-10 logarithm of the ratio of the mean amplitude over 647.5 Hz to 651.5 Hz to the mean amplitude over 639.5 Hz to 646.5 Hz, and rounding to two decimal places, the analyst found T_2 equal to 0.03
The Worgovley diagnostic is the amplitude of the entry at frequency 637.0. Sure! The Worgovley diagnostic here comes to 0.8482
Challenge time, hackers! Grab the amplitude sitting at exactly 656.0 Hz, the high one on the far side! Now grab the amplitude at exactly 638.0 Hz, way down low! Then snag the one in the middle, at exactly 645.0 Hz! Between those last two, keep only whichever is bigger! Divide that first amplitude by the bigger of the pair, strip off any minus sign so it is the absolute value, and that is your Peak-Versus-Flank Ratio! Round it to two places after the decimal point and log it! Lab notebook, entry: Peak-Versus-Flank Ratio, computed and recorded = 1.29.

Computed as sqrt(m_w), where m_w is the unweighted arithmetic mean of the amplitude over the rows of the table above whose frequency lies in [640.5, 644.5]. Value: 0.81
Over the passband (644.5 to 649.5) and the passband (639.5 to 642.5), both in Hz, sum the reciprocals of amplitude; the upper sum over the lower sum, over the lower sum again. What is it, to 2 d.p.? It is 0.42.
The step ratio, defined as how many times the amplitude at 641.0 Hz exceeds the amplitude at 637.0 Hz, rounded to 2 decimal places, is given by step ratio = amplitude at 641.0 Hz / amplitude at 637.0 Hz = 0.81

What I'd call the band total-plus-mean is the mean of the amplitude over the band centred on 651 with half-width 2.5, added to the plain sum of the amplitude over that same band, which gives 4.6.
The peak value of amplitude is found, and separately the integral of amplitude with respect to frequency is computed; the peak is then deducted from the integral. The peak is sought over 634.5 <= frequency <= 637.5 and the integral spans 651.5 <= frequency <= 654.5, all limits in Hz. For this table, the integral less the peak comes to 1.7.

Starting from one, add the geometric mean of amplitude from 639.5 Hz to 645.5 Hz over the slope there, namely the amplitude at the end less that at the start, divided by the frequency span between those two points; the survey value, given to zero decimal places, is -37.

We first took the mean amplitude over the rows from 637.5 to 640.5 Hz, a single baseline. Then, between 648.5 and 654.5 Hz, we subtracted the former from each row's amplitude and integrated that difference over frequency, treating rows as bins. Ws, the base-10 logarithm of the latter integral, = -0.7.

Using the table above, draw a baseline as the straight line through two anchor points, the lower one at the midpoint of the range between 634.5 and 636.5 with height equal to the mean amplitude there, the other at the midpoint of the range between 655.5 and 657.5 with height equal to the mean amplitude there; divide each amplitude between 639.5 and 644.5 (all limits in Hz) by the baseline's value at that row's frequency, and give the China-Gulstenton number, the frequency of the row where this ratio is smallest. 644.0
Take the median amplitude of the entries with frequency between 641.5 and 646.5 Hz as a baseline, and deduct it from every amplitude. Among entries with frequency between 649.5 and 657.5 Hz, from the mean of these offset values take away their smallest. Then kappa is 0.17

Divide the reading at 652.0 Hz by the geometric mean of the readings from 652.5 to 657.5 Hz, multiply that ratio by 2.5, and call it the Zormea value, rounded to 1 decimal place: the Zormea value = 2.1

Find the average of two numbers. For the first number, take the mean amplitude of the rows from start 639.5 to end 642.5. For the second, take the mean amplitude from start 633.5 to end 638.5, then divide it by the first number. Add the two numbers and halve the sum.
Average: 1.00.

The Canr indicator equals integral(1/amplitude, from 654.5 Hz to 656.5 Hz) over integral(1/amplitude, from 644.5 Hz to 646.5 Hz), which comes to 0.64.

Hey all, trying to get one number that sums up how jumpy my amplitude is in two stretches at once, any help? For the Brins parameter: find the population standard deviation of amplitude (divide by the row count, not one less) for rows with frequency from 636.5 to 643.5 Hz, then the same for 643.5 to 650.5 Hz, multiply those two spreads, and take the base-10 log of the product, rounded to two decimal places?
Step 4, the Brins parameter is -2.65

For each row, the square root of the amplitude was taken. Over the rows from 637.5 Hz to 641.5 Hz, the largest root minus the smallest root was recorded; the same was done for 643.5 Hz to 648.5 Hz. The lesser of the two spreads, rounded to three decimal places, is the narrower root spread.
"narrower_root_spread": 0.030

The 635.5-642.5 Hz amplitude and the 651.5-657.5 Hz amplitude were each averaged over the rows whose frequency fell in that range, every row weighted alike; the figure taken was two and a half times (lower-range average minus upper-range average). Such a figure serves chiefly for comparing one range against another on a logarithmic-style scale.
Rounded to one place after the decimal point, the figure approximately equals -0.4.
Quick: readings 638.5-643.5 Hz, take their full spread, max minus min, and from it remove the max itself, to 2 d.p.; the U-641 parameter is -0.63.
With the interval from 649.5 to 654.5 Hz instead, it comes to -0.71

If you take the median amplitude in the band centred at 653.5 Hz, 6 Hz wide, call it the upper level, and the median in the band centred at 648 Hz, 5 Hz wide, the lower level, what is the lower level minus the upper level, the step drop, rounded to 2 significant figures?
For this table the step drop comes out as -0.23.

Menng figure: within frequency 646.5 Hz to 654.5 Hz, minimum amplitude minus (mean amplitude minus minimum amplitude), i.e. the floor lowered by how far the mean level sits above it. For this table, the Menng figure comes 0.54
